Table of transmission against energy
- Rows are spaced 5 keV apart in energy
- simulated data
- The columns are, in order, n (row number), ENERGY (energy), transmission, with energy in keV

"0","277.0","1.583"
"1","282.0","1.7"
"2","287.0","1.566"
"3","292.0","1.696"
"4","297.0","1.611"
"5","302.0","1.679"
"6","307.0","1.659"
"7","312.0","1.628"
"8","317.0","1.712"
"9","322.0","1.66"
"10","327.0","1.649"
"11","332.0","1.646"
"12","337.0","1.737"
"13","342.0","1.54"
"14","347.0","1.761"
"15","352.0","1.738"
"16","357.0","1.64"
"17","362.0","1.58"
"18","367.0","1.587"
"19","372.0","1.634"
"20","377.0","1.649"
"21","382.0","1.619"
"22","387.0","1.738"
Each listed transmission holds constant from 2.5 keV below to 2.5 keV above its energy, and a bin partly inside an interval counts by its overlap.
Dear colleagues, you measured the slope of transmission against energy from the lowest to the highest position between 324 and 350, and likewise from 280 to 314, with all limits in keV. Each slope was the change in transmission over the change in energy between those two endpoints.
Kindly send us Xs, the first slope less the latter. 0.0080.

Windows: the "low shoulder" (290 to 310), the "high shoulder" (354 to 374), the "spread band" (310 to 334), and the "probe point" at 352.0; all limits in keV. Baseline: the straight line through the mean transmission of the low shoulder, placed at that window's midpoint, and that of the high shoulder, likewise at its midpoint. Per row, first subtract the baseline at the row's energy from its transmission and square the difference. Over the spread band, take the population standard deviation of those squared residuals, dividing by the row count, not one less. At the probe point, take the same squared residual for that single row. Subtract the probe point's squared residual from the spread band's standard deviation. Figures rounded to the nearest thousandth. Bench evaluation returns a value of -0.012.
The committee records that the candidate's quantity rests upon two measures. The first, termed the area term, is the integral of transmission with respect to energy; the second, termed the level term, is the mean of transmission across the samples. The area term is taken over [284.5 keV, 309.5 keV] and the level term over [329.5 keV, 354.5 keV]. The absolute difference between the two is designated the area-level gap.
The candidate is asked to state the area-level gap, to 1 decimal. 39.4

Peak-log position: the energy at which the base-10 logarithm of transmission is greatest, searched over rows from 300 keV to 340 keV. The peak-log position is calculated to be 337.0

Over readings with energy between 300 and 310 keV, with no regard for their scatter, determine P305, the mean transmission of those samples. 1.67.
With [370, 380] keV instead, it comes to 1.64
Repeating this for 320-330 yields 1.65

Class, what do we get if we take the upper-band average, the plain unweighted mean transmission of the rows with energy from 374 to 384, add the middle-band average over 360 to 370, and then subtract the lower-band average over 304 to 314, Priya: 1.57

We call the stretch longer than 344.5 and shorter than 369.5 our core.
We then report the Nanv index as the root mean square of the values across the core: 1.66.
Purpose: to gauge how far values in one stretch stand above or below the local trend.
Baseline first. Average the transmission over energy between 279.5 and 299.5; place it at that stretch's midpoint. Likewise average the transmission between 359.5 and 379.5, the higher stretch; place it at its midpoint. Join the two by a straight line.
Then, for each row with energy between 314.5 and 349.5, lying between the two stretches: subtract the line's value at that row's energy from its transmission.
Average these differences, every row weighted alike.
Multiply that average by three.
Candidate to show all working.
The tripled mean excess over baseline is 0.136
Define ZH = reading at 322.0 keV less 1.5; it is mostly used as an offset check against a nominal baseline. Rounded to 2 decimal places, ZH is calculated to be 0.16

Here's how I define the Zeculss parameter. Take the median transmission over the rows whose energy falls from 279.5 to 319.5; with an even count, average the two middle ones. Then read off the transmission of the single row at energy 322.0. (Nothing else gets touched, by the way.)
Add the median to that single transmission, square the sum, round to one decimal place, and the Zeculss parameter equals 11.1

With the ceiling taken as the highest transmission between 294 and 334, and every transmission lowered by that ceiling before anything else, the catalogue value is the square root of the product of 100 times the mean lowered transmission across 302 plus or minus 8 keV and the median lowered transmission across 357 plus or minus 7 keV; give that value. 0.67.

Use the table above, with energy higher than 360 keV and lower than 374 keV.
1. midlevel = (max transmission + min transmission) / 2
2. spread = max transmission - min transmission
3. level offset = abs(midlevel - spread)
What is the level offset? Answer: 1.55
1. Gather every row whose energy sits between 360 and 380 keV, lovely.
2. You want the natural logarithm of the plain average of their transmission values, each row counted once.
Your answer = 0.478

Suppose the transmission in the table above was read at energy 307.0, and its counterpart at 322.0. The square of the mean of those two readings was 2.75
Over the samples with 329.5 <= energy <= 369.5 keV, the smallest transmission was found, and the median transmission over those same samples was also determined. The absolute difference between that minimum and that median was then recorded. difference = 0.10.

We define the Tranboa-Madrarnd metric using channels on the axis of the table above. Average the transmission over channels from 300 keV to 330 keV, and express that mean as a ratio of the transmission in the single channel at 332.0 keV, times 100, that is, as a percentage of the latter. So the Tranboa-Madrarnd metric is 101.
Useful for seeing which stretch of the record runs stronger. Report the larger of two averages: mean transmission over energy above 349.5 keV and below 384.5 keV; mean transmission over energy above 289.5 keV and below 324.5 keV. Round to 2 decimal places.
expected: 1.66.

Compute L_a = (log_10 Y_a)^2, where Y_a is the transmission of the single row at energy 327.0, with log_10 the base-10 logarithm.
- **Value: 0.047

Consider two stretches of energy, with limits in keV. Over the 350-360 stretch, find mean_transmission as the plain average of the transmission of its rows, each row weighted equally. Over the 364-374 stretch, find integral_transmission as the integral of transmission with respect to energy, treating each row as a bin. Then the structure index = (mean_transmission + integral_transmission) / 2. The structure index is 8.9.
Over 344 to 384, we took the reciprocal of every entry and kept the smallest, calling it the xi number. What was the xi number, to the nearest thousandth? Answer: 0.568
